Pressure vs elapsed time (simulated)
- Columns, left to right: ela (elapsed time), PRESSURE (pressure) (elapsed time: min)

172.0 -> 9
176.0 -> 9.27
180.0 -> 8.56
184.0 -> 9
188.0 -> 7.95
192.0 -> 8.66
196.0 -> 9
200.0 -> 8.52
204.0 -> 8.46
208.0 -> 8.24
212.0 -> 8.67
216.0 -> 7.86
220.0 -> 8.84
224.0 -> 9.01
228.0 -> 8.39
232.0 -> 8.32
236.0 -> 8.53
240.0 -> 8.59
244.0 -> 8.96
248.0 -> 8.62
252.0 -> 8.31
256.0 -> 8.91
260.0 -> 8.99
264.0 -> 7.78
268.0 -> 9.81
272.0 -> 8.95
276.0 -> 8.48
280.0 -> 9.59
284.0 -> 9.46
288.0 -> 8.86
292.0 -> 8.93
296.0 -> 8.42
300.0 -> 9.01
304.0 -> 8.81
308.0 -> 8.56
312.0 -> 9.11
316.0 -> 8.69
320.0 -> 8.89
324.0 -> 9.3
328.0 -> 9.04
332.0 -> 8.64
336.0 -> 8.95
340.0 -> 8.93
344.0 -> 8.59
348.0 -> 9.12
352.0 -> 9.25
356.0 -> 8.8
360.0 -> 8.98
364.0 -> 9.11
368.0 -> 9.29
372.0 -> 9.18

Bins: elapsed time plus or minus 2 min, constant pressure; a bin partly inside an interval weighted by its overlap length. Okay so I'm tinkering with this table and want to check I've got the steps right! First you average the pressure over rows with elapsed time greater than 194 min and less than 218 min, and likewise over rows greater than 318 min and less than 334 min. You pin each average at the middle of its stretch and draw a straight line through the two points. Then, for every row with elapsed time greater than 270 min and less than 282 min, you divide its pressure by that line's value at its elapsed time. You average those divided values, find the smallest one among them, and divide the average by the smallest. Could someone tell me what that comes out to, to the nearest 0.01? 1.06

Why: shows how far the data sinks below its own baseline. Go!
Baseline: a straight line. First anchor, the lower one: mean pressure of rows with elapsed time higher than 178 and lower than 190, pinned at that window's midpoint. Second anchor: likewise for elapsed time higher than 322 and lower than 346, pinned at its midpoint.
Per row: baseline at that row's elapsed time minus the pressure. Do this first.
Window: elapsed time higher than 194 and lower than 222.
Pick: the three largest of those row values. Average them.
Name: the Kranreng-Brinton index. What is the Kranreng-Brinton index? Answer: 0.39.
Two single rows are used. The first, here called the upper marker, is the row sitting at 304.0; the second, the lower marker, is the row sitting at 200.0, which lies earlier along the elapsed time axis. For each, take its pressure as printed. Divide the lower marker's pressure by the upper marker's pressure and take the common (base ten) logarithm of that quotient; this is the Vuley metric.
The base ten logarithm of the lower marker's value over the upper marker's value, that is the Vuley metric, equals -0.015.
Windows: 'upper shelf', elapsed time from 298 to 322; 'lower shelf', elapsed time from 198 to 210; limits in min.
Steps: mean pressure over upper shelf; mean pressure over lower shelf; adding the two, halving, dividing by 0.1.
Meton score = 86.3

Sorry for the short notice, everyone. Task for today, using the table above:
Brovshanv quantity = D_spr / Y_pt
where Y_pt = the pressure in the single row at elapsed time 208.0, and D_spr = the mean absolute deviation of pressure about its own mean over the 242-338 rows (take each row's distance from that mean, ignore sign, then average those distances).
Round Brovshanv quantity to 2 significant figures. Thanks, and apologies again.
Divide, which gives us 0.037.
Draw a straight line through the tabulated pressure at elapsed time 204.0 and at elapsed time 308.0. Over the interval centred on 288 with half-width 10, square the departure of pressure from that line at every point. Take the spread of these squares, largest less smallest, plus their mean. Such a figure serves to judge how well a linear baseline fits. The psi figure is 1.5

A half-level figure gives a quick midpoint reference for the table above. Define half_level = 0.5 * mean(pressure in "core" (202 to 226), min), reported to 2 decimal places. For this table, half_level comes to 4.26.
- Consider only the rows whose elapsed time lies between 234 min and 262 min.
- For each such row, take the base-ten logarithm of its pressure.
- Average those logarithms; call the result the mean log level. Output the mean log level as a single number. 0.939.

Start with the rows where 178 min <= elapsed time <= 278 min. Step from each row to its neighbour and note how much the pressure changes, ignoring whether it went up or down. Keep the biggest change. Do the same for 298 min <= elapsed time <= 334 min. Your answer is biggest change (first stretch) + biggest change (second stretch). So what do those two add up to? 2.6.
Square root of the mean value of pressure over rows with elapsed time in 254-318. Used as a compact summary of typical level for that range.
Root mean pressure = 2.98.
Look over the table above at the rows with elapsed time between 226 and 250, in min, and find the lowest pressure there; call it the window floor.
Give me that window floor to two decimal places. 8.32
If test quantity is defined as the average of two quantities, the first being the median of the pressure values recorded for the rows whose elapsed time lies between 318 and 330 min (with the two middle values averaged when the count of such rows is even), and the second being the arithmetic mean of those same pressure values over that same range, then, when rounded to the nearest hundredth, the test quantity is 9.06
